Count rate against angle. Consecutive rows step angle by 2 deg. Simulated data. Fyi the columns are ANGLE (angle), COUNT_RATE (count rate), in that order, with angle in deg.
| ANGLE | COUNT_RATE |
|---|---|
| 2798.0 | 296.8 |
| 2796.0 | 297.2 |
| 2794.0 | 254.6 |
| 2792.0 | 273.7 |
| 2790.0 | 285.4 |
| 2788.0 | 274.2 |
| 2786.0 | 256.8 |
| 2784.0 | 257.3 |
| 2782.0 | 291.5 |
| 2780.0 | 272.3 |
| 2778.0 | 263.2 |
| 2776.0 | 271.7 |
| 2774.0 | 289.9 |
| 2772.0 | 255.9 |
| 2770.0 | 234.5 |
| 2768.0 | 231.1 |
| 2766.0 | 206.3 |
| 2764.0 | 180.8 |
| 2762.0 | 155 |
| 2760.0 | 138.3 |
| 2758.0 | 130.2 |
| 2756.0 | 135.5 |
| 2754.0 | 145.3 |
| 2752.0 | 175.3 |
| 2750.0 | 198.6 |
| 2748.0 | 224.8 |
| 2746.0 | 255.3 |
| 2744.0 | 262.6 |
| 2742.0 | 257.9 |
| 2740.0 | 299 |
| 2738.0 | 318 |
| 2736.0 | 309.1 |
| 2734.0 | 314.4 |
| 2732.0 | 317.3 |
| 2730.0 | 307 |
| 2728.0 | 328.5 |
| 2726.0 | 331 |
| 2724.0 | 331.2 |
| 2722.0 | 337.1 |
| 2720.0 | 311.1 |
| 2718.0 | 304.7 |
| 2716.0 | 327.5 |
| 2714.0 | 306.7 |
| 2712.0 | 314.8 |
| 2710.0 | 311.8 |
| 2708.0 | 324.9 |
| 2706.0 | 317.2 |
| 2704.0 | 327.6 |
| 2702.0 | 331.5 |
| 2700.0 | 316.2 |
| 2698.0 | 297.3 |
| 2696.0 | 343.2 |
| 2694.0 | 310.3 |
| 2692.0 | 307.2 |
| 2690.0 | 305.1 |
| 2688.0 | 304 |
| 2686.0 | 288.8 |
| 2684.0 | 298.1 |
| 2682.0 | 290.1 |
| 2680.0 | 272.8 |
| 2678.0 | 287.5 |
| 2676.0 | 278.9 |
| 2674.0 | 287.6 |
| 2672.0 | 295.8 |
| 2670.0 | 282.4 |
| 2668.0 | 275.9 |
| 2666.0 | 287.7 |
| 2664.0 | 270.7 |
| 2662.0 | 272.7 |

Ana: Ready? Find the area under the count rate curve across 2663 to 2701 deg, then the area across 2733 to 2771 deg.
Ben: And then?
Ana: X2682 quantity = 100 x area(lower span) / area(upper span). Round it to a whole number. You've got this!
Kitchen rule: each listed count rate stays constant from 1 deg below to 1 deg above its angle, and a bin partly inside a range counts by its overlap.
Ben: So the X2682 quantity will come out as 134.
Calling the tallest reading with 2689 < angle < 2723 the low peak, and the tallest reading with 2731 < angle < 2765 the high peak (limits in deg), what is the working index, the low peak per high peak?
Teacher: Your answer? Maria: 1.079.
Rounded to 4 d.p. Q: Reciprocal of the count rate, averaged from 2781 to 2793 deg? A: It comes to 0.0037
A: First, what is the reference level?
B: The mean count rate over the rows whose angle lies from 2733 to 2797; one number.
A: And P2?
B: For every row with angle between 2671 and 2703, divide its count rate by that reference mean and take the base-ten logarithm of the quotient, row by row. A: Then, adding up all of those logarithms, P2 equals 1.5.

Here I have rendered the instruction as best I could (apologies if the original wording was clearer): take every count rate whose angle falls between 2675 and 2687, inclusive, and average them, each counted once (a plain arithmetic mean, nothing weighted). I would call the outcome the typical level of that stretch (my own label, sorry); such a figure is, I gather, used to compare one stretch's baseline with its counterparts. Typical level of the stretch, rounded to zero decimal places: 286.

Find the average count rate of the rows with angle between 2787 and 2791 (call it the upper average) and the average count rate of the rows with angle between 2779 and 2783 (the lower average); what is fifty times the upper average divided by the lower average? 50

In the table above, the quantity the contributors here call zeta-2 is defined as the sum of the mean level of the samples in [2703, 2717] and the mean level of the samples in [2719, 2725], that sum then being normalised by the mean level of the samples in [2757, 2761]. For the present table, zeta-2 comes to 4.8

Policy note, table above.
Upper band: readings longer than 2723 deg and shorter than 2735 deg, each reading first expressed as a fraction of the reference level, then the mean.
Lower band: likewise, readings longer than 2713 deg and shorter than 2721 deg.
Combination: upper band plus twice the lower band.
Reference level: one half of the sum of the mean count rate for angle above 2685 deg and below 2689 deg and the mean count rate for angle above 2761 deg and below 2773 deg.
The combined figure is 3.73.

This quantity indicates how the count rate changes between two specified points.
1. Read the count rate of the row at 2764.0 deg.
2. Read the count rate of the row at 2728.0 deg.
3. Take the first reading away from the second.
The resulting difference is 148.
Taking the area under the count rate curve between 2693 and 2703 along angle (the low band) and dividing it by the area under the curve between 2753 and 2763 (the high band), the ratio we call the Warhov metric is 2.27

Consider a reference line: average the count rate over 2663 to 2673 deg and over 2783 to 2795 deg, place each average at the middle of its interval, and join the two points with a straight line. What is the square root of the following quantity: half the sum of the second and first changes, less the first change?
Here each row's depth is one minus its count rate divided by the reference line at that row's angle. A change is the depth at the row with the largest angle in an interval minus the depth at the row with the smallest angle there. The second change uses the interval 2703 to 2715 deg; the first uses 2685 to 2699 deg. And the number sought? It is 0.231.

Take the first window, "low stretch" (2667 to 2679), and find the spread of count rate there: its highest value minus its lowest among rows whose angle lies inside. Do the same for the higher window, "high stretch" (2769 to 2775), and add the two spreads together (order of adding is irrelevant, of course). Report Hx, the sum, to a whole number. 75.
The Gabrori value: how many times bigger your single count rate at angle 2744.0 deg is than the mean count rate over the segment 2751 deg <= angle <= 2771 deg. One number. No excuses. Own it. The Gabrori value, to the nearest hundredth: 1.52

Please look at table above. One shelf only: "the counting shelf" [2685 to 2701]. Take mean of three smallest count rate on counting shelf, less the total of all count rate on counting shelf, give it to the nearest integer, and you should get -2175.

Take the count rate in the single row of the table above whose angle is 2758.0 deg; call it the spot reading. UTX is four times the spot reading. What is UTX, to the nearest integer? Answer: 521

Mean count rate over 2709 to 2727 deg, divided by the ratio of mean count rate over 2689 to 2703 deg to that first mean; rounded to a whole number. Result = 323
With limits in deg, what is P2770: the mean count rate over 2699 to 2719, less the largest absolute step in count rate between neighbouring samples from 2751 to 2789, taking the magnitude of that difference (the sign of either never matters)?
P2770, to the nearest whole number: 284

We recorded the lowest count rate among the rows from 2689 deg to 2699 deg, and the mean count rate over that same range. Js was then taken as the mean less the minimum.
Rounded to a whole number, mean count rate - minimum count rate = 15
